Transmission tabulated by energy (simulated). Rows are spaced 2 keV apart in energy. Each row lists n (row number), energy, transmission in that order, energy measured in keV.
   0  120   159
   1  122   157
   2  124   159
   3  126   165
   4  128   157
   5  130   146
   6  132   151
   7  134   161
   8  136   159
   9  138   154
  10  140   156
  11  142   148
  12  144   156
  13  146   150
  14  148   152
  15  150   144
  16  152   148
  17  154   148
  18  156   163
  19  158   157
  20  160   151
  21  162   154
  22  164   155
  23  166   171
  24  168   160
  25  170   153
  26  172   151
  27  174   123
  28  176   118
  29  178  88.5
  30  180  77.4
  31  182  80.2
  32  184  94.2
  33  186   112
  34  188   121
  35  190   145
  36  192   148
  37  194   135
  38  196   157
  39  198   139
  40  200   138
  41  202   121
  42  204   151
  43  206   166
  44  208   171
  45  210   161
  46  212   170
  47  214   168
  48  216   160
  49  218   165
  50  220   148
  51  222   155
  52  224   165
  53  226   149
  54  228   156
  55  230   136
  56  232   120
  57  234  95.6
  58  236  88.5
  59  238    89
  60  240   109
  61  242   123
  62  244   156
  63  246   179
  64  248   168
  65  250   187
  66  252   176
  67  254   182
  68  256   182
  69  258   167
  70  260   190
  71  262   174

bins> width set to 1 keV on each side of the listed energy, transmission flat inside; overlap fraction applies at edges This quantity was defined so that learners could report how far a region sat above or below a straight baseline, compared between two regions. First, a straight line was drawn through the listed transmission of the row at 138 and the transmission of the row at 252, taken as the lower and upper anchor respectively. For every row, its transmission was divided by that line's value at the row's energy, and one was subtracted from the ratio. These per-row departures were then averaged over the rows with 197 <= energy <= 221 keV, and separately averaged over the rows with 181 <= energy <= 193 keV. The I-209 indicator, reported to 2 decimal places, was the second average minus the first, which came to -0.21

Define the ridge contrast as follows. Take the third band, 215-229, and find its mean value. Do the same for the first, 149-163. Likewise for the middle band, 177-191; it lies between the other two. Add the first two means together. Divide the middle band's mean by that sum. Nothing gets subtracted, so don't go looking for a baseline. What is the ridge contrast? 0.33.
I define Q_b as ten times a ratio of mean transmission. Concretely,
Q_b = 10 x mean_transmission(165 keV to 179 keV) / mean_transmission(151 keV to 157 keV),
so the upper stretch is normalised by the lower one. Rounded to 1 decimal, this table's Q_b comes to 9.0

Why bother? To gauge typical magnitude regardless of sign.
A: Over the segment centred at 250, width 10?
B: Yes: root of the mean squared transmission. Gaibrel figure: 179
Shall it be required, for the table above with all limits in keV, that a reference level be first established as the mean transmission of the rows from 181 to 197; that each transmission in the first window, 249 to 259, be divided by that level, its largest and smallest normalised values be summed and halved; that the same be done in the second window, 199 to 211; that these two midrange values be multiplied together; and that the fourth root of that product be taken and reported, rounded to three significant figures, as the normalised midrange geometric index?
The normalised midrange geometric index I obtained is 1.14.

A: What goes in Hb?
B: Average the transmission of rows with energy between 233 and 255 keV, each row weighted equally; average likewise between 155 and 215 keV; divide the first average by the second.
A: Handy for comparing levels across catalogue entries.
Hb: 1.01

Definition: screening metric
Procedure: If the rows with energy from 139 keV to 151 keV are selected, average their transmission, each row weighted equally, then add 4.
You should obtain 155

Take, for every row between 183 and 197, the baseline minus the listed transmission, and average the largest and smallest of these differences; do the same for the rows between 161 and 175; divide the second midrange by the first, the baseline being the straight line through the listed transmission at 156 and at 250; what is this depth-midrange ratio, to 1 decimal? 0.4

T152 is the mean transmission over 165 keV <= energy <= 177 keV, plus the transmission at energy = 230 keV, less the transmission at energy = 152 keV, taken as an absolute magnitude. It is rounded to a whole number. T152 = 134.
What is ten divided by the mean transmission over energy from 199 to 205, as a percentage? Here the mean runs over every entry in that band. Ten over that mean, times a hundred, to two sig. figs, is 7.3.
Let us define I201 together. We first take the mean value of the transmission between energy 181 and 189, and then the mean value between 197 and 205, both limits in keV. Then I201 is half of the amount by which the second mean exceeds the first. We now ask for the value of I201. 18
